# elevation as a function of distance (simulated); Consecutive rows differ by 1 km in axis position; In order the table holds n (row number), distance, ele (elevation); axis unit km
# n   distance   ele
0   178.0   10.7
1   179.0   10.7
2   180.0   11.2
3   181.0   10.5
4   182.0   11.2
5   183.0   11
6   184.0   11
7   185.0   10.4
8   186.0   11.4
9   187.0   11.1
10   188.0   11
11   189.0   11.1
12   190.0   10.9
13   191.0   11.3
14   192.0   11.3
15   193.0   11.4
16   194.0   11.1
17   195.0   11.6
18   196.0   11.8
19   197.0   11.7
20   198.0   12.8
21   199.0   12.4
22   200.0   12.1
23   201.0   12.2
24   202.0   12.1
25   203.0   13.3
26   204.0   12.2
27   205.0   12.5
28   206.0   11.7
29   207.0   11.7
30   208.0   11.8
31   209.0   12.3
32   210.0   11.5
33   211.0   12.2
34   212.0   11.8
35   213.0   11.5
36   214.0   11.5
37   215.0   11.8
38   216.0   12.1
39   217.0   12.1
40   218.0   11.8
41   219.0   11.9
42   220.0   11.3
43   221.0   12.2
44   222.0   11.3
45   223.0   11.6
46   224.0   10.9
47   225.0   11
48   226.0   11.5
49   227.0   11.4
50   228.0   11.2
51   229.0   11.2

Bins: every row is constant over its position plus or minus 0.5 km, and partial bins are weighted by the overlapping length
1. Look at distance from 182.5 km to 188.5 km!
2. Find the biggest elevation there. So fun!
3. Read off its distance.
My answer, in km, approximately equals 186.0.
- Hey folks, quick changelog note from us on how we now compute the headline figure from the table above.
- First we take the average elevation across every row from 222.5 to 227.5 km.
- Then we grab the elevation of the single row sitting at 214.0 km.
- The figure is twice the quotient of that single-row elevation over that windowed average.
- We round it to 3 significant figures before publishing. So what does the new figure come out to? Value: 2.04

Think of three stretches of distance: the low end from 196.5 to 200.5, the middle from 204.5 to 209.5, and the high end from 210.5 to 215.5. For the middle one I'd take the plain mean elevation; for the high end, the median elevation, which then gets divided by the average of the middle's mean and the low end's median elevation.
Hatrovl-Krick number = 0.97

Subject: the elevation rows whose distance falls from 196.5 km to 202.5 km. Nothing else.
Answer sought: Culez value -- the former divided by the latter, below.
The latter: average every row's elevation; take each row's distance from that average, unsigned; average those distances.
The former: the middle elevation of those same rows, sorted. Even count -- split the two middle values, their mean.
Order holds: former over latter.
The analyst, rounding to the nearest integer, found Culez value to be 48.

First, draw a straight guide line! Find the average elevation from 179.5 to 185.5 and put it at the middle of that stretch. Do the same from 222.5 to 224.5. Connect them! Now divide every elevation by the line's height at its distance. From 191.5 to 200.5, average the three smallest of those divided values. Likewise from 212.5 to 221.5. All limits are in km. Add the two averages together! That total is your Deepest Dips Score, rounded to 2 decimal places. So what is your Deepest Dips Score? 2.05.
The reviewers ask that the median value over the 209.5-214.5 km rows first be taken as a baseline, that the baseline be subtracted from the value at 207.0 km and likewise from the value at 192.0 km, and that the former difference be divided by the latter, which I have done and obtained -1.0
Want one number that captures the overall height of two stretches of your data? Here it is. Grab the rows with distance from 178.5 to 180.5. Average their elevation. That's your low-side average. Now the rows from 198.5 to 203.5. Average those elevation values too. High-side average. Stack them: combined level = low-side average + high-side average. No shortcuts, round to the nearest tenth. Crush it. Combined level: 23.4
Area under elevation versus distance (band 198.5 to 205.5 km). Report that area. 87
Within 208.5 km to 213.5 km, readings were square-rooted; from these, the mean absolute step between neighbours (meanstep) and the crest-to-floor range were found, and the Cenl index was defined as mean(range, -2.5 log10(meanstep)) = 1.4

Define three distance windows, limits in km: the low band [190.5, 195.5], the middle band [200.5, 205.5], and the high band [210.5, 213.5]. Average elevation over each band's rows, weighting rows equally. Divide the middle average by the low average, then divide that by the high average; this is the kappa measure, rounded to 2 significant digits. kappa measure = 0.093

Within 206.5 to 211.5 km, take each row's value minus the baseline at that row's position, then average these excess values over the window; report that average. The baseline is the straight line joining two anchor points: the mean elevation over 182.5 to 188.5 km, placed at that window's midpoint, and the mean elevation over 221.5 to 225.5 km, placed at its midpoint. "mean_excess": 0.78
